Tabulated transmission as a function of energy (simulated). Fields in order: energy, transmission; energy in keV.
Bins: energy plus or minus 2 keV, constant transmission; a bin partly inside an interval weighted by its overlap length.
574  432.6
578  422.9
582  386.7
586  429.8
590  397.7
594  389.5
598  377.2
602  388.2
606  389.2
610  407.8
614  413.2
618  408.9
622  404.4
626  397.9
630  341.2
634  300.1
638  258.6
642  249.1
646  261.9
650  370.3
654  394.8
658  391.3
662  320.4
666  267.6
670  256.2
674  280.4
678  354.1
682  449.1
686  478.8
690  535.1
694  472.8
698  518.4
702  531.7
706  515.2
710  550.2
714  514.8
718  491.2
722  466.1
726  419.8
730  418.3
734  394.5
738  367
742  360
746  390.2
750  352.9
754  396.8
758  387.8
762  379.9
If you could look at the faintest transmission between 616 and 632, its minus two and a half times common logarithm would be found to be -6.3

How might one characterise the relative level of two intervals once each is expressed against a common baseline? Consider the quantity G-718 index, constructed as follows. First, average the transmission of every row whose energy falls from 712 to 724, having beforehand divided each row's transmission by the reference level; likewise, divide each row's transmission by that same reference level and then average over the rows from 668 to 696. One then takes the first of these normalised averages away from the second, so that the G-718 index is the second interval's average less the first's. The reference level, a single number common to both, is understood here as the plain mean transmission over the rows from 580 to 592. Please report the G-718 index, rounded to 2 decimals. -0.21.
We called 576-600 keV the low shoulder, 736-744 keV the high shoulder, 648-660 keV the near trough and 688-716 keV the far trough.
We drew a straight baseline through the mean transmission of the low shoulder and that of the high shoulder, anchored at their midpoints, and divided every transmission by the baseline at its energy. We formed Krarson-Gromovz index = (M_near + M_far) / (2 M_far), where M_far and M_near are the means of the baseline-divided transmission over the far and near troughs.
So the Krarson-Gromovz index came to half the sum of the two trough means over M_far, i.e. 0.86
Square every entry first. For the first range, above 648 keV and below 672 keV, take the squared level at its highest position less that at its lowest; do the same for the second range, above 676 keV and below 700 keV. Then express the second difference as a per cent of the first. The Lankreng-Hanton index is -201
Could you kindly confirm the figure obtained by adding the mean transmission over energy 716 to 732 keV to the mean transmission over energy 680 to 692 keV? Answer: 937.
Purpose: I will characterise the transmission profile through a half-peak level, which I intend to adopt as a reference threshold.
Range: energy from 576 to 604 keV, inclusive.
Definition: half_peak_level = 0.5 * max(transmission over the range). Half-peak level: 215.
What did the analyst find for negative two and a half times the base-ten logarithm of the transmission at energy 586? -6.58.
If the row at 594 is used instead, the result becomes -6.48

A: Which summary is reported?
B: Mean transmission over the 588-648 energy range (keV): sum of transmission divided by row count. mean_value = 359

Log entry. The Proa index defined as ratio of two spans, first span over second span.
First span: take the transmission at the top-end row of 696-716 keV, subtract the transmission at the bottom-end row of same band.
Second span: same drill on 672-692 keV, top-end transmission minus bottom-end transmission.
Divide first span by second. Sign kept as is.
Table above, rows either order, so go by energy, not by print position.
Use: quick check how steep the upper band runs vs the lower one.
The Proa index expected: 0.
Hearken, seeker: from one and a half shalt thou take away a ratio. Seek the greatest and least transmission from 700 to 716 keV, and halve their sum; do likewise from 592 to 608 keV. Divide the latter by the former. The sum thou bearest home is 0.78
